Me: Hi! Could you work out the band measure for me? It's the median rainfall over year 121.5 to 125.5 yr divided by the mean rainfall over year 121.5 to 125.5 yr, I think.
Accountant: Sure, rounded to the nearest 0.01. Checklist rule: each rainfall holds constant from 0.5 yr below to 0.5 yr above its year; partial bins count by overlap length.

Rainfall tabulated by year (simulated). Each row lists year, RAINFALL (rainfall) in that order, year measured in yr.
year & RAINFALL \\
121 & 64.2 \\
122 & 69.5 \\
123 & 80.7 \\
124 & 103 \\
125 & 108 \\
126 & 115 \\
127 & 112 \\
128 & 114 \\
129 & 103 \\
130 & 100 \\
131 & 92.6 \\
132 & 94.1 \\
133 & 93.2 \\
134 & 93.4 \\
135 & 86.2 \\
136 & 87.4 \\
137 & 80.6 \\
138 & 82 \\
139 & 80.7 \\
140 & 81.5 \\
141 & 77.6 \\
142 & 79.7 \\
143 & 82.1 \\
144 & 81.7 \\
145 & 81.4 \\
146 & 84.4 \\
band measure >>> 1.02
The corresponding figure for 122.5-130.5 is 1.01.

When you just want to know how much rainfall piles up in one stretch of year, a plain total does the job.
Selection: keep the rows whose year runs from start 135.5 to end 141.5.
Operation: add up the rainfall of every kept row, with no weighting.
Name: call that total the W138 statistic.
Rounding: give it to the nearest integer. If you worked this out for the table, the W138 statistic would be 490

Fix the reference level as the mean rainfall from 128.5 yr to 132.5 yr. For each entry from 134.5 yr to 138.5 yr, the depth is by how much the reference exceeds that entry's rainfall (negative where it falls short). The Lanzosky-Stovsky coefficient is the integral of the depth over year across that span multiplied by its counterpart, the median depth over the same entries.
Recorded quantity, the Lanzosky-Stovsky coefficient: 713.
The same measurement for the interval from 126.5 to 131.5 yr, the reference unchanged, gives 192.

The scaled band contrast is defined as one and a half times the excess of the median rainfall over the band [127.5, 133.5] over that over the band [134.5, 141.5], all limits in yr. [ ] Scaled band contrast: 23.3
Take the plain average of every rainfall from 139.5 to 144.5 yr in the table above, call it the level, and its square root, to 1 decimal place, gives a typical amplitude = 9.0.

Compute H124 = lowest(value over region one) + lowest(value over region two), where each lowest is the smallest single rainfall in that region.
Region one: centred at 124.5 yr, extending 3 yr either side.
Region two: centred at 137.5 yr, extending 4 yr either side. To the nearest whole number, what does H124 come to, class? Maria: 147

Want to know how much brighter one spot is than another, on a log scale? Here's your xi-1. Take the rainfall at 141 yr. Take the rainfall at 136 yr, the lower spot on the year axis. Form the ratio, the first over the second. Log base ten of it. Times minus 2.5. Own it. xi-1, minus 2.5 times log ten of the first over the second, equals 0.13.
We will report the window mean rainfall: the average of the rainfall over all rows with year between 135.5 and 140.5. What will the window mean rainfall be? 82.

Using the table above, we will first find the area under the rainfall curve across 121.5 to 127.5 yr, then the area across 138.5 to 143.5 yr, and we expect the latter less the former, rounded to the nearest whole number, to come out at -187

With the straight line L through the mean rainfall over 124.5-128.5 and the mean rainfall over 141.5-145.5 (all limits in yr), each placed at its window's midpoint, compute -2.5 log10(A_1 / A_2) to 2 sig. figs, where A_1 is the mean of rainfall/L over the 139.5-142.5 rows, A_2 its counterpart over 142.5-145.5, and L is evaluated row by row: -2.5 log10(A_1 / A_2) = 0.10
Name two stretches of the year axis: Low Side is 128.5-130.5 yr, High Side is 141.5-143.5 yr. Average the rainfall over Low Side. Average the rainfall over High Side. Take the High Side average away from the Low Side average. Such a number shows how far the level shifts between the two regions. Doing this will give 21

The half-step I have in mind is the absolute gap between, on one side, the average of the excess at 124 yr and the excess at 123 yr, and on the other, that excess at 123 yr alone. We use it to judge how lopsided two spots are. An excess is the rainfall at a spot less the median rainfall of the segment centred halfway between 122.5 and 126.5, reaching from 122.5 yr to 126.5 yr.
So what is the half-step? 11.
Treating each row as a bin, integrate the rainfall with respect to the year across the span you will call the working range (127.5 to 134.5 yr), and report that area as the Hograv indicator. 690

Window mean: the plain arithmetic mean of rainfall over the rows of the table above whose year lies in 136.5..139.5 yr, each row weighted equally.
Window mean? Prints 81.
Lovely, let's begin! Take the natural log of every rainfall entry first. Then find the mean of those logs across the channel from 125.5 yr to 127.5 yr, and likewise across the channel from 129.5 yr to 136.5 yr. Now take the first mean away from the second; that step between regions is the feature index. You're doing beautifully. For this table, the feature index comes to -0.21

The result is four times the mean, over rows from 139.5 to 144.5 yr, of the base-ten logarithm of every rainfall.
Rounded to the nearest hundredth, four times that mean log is 7.62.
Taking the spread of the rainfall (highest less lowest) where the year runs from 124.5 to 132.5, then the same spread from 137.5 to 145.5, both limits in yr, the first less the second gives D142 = 18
